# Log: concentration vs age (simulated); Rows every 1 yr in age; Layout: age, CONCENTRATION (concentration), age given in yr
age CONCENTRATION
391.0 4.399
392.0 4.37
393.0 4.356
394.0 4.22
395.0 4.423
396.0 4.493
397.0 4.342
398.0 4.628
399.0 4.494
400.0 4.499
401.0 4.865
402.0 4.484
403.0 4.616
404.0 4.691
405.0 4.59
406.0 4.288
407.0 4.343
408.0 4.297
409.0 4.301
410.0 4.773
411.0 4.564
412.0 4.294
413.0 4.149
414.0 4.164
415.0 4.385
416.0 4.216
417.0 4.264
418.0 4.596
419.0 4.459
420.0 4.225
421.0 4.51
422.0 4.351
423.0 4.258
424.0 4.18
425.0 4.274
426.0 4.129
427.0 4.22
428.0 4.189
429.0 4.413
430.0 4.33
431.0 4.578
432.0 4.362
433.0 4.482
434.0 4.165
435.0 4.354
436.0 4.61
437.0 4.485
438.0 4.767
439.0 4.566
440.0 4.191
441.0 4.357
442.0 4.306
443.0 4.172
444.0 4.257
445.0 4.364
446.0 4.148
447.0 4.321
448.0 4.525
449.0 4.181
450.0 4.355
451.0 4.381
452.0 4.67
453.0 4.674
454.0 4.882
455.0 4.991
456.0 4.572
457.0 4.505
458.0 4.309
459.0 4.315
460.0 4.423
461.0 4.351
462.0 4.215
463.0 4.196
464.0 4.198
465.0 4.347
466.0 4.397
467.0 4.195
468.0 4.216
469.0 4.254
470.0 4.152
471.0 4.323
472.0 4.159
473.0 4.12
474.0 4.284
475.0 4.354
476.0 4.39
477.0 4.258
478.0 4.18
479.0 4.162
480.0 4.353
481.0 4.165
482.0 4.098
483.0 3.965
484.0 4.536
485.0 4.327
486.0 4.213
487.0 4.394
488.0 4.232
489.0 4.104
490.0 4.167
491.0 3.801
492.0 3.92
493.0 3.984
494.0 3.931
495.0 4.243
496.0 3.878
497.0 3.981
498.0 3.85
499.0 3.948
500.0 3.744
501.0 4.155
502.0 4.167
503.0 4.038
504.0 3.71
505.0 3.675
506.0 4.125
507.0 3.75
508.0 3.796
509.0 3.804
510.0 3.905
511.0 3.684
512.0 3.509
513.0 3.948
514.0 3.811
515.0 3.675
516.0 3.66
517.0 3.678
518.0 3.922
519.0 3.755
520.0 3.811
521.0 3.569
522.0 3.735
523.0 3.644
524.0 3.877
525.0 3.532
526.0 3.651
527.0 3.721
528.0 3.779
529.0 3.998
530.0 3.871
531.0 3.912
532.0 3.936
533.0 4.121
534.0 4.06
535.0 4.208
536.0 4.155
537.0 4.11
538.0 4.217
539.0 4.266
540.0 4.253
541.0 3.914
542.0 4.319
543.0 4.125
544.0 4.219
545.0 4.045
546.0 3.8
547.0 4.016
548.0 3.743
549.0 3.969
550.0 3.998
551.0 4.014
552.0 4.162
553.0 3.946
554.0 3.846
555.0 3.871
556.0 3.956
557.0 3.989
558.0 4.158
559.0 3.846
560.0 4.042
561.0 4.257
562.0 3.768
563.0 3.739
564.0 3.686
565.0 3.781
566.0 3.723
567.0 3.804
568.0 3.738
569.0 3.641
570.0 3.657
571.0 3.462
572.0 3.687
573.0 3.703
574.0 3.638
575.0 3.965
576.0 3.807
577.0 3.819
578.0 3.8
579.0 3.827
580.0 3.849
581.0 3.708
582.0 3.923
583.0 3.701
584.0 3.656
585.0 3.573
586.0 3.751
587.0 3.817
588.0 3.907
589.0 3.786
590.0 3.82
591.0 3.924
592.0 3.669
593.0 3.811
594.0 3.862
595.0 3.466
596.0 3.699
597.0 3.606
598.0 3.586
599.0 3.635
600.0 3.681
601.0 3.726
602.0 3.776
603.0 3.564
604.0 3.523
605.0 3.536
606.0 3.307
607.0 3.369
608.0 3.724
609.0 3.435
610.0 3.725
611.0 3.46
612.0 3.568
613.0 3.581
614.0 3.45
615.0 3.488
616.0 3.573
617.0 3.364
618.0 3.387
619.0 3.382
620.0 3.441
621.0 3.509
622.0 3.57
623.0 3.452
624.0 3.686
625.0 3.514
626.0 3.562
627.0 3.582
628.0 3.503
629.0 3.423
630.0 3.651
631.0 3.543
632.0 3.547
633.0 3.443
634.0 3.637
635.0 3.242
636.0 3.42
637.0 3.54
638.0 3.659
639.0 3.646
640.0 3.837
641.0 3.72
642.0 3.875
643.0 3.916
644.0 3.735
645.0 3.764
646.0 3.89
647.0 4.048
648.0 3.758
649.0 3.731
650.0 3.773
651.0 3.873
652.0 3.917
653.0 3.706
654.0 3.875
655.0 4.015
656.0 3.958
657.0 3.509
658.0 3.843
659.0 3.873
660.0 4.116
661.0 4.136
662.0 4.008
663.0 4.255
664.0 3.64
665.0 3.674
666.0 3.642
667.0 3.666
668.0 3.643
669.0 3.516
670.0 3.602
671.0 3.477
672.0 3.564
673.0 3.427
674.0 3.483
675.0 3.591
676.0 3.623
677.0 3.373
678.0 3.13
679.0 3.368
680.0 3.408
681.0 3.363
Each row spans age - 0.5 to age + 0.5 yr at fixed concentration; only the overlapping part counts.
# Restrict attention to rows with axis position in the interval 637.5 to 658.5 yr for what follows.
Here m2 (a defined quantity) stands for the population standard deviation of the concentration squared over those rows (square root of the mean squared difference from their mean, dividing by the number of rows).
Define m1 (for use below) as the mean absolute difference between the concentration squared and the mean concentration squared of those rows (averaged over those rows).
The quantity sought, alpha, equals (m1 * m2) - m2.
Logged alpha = -0.18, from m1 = 0.81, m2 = 1.0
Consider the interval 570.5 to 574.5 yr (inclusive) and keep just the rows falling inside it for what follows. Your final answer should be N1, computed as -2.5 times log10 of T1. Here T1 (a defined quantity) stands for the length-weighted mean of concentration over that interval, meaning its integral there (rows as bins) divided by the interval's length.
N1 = -1.40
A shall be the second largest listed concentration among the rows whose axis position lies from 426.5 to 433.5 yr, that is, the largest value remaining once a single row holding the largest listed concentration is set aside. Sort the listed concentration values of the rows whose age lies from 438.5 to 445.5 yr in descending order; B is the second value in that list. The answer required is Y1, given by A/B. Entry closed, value 1.0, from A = 4.482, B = 4.364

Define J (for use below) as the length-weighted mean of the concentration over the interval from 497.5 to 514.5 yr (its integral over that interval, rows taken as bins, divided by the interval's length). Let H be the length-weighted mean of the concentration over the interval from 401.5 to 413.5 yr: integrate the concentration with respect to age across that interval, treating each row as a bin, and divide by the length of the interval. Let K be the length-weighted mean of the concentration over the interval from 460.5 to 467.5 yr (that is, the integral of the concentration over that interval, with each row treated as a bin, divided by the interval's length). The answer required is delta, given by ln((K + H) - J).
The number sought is 1.58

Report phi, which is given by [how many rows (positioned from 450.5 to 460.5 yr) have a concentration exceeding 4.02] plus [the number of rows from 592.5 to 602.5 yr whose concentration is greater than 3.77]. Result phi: 13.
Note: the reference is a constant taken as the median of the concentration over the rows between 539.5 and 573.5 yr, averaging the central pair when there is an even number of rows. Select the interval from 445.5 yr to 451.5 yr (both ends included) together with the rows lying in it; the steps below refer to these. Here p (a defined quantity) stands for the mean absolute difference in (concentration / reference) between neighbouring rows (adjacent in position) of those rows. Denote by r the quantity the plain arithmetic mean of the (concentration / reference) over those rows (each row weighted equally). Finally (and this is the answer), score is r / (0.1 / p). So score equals 0.53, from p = 0.047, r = 1.11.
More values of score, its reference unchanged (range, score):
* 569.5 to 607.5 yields 0.28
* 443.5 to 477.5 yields 0.37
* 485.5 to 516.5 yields 0.46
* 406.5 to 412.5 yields 0.59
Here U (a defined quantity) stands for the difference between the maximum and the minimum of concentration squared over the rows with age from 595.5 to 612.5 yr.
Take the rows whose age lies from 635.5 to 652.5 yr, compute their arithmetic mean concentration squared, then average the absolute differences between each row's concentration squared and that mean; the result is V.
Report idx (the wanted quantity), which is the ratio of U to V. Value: 3.9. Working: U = 3.3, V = 0.85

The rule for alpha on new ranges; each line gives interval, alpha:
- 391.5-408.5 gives 0.28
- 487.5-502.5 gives 0.13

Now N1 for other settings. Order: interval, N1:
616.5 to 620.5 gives -1.33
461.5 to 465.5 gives -1.57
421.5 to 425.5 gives -1.57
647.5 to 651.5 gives -1.44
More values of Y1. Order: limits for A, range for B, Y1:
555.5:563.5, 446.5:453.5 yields 0.9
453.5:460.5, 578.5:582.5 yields 1.3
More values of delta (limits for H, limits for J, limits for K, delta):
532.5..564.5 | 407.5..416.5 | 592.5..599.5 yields 1.21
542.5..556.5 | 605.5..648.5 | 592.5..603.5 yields 1.40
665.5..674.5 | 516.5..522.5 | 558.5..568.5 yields 1.30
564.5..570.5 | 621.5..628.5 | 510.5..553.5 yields 1.41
